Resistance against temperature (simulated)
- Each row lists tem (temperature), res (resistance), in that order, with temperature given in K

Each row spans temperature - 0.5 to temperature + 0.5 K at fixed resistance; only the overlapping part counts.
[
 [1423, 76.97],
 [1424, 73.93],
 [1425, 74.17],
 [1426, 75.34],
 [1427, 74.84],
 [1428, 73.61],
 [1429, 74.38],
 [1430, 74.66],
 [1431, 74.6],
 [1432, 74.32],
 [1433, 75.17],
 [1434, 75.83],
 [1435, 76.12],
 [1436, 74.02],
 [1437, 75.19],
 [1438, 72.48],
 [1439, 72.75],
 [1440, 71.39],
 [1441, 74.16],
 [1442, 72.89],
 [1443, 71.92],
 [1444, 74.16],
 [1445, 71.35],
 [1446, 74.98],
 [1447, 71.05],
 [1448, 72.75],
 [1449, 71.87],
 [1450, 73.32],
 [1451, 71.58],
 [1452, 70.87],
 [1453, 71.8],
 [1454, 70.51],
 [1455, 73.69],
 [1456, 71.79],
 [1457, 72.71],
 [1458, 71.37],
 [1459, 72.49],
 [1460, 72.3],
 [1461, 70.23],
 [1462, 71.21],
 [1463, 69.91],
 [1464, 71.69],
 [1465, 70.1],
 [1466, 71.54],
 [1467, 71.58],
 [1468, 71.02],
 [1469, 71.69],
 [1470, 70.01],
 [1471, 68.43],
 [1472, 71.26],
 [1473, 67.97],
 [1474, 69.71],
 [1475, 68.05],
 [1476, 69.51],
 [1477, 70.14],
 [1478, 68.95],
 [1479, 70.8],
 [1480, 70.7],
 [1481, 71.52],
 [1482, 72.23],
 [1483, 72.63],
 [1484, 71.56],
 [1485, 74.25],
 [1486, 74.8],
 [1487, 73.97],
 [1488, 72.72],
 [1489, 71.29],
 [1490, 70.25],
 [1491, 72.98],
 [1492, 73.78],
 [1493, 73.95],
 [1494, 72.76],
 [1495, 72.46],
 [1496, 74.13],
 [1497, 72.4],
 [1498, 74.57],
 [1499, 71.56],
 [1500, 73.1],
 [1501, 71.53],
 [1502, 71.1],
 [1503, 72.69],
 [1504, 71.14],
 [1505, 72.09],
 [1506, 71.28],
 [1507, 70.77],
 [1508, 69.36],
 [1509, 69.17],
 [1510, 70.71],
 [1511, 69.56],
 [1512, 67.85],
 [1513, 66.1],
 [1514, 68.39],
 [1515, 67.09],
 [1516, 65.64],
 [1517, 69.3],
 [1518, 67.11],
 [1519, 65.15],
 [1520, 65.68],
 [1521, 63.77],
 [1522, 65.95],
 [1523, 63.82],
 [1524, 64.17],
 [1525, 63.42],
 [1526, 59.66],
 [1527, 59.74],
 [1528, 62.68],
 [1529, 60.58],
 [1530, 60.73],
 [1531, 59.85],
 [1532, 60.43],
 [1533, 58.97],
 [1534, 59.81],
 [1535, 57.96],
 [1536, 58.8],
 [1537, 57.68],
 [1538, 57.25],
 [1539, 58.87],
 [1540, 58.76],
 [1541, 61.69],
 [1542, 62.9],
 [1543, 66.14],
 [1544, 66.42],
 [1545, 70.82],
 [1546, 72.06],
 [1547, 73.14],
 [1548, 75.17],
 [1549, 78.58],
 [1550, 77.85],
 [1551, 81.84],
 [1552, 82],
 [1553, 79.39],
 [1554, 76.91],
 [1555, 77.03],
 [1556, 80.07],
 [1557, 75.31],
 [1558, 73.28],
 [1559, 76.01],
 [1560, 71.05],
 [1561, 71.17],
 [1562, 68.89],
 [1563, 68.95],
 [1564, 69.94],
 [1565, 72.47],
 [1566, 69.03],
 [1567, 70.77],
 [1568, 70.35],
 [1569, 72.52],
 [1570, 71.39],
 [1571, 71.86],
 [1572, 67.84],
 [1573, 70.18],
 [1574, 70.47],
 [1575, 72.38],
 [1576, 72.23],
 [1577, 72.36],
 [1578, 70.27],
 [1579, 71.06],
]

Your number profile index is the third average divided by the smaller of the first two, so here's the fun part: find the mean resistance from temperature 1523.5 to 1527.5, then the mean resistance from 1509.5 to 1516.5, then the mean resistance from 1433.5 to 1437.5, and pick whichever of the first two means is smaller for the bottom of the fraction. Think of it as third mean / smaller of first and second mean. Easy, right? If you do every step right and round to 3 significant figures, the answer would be 1.22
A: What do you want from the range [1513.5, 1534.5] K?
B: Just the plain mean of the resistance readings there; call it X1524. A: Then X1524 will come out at 63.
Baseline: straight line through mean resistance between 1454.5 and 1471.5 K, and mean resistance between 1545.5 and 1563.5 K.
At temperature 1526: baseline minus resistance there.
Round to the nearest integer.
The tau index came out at 15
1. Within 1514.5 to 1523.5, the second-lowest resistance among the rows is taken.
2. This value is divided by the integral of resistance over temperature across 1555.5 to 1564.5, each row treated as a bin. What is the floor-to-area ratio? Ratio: 0.097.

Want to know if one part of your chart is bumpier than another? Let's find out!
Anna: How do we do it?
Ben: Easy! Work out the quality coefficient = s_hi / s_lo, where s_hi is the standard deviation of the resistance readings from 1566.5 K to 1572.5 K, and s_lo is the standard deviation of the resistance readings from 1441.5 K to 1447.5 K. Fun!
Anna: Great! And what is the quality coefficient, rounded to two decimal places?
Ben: 1.03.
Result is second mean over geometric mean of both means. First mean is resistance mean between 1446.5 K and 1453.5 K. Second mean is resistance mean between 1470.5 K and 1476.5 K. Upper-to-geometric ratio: 0.98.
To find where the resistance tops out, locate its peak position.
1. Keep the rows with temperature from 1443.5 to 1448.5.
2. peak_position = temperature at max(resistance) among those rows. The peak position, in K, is 1446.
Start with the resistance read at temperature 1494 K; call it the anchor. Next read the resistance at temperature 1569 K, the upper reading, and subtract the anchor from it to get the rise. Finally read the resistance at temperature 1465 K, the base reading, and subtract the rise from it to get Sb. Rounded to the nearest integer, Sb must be 70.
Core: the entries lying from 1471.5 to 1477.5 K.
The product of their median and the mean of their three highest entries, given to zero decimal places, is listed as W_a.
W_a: 4898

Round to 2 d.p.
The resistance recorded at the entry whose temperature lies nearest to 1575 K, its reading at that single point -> 72.38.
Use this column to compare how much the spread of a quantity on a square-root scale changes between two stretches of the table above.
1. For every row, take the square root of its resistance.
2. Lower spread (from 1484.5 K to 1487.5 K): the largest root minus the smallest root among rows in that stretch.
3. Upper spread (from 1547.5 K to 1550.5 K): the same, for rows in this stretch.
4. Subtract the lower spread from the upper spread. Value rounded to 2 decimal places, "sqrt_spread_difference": 0.15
